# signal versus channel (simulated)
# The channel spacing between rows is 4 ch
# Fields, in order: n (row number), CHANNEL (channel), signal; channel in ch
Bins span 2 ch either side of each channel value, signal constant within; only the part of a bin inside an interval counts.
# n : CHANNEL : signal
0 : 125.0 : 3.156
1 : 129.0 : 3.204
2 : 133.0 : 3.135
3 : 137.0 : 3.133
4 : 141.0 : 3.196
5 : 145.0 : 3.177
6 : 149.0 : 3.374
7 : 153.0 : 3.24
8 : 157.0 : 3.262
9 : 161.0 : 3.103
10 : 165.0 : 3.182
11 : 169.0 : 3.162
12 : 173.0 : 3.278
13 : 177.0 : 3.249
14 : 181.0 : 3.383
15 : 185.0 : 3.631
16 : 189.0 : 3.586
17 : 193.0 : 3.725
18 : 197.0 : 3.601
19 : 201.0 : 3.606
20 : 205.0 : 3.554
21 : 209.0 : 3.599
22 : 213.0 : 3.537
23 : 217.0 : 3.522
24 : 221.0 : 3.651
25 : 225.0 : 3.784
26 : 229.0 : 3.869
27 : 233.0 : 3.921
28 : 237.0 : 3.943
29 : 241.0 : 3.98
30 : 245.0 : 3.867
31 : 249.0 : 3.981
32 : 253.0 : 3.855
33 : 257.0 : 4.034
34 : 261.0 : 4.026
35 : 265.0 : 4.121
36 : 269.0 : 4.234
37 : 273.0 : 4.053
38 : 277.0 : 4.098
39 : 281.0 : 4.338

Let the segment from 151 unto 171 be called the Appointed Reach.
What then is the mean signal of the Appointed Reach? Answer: 3.19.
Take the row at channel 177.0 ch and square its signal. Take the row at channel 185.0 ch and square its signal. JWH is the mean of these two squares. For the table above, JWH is 11.9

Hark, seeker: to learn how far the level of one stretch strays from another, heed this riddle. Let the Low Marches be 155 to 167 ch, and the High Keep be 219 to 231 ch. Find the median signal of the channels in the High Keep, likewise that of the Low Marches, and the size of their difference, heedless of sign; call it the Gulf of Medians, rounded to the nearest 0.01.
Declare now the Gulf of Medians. 0.60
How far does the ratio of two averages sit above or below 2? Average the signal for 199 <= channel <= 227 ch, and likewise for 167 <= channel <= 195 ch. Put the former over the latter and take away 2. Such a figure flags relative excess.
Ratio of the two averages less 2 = -0.95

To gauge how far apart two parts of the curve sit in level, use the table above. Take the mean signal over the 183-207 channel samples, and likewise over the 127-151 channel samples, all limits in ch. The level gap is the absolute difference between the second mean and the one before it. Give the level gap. 0.41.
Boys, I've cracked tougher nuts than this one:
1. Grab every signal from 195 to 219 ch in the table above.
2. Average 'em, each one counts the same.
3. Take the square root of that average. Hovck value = 1.89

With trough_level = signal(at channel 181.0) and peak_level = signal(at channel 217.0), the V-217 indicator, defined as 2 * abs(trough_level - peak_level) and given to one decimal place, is 0.3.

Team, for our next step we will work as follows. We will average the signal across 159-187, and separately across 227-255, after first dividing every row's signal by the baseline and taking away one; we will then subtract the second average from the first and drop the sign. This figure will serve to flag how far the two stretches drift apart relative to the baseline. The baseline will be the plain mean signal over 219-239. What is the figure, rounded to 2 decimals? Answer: 0.17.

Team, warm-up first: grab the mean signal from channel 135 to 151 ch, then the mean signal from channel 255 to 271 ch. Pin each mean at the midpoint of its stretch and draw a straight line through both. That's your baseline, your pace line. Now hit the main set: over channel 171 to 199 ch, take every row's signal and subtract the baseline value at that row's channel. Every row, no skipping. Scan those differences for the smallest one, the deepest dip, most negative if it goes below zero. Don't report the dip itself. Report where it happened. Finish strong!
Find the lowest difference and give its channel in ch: 177.0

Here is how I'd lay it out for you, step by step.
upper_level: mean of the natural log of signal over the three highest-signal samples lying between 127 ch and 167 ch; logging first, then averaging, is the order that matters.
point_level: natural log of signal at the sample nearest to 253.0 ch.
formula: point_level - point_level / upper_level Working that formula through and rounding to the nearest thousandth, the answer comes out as 0.217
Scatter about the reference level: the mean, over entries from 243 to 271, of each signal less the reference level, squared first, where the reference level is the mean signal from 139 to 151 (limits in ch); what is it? 0.61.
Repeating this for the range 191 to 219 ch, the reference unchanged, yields 0.12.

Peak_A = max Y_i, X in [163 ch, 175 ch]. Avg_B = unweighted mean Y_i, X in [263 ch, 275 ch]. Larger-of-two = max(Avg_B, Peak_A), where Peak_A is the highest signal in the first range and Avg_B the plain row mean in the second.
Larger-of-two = 4.1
